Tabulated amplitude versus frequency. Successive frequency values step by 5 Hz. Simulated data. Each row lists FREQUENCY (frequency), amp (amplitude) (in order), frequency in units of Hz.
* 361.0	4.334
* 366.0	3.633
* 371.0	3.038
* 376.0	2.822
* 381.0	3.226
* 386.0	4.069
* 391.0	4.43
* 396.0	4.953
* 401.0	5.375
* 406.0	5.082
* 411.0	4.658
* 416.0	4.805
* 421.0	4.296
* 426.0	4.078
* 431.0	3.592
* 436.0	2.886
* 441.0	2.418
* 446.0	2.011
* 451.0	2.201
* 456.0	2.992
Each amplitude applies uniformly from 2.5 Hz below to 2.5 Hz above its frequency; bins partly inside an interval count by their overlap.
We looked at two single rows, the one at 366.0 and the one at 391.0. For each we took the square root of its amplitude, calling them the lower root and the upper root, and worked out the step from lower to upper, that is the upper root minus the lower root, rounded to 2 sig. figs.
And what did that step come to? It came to 0.20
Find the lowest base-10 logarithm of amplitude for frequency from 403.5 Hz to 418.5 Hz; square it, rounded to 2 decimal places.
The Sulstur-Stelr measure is 0.45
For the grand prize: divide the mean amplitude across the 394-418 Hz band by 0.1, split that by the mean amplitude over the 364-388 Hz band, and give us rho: 15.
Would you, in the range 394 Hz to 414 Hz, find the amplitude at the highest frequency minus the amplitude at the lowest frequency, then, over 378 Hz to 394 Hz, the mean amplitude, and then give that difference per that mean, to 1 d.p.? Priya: -0.1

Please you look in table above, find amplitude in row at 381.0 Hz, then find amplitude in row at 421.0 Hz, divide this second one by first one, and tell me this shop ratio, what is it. 1.3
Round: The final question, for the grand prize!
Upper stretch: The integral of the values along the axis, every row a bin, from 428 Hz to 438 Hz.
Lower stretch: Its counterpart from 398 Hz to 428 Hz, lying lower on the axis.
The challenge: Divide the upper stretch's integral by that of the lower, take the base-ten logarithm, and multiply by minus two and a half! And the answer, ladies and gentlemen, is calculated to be 1.6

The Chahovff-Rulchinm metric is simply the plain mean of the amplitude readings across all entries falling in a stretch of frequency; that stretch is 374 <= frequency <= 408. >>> 4.3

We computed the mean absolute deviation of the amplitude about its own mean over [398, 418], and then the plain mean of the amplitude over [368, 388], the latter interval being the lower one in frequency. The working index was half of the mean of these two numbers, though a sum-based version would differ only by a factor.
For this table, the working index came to 0.88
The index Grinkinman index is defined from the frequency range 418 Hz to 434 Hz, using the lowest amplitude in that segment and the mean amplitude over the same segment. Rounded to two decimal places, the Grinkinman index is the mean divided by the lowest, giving 1.11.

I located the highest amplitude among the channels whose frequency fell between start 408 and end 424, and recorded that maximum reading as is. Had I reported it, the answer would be 4.805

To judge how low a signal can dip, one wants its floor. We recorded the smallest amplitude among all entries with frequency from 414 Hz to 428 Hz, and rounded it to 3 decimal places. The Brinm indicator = 4.078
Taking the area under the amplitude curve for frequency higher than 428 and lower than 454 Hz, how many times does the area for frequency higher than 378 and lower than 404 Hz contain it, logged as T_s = 1.7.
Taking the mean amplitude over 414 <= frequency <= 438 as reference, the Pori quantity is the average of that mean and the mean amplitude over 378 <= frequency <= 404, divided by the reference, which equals 1.06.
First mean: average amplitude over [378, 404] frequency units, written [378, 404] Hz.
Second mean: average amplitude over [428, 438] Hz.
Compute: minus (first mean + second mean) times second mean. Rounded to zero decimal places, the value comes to -25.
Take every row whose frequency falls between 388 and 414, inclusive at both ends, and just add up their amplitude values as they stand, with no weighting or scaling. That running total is 24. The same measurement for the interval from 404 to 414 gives 10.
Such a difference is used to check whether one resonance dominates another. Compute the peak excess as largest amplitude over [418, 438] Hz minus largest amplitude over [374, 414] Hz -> -1.1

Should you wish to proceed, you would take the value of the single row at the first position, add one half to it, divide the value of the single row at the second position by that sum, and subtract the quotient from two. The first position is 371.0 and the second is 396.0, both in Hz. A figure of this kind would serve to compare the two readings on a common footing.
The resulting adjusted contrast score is 0.60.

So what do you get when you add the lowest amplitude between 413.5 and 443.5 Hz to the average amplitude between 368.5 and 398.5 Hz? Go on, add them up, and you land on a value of 6.2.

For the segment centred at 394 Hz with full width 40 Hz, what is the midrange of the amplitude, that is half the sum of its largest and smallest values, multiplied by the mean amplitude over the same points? 18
